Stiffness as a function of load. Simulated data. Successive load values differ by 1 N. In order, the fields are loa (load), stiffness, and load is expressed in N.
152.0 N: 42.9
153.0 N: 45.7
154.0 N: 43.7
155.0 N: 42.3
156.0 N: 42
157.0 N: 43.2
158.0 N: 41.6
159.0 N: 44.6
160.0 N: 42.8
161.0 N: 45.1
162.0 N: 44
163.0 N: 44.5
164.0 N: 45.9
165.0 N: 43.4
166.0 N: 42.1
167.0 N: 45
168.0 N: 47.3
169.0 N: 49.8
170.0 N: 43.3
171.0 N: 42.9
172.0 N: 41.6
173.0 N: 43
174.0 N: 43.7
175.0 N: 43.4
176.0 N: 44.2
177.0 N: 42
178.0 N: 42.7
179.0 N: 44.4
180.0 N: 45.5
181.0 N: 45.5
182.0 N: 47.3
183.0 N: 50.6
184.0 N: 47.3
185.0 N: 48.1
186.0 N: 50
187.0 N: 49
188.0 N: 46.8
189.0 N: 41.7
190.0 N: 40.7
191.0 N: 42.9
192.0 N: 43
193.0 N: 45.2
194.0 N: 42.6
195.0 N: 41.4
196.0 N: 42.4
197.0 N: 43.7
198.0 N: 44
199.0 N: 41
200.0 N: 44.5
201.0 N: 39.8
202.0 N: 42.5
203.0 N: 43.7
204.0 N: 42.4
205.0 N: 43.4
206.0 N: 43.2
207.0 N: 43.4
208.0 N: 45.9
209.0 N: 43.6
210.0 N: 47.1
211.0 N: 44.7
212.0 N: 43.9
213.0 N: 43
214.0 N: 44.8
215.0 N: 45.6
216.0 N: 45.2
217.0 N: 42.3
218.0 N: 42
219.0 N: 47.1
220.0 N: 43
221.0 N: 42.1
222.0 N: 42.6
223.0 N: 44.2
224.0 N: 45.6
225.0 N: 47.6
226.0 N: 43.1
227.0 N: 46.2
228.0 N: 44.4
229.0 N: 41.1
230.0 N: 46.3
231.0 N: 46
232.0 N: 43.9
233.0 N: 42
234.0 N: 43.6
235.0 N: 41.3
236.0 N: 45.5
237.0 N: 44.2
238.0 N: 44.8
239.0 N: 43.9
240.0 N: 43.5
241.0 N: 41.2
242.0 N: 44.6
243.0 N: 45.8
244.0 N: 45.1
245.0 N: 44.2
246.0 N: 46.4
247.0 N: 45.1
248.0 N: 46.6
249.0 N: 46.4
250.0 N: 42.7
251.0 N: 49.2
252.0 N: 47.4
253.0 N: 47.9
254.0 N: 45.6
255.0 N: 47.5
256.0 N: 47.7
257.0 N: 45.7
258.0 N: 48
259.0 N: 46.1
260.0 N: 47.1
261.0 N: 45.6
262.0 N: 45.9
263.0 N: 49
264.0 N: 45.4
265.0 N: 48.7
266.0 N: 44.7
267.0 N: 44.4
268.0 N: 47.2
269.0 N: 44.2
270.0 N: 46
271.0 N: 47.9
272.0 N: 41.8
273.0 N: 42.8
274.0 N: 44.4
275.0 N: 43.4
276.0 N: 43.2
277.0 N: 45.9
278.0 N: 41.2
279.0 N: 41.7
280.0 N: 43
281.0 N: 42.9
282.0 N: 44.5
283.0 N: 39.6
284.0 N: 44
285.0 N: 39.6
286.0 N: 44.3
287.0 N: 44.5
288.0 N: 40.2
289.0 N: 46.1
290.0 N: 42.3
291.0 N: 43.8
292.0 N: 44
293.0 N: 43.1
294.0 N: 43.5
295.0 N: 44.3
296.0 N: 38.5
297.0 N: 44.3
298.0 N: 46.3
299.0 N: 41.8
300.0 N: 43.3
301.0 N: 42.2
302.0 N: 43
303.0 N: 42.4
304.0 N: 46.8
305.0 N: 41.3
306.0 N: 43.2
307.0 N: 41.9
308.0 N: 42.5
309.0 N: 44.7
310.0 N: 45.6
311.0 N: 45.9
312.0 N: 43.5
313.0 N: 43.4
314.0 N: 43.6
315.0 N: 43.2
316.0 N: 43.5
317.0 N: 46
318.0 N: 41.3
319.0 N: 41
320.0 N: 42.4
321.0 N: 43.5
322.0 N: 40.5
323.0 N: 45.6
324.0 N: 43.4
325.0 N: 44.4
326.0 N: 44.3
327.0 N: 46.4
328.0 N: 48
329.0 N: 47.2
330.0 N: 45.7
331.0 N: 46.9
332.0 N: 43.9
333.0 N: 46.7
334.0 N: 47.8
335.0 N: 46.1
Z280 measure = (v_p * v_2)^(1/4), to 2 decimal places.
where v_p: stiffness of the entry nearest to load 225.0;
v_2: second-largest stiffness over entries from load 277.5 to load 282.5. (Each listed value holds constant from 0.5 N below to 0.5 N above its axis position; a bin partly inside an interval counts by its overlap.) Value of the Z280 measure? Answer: 6.73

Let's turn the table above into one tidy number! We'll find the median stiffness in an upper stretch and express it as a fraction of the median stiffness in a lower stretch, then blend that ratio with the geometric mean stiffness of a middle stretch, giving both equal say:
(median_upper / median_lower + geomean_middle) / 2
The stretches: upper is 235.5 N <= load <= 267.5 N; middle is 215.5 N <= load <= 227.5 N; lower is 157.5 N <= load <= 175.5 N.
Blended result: 22.6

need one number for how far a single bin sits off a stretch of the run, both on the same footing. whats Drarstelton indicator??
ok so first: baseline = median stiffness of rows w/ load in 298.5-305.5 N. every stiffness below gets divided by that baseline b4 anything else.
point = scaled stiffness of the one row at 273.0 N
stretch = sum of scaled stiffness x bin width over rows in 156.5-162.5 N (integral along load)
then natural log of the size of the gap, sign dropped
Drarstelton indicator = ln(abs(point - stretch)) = 1.6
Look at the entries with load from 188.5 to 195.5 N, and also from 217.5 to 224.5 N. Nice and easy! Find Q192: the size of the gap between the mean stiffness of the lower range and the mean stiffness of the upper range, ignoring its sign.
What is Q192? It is 1.3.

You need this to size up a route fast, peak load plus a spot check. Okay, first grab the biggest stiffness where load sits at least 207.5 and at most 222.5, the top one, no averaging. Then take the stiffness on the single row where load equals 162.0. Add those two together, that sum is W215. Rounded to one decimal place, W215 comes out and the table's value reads 91.1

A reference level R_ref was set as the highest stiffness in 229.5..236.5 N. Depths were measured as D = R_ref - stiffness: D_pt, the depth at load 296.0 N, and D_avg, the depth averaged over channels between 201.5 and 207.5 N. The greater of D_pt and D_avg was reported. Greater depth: 7.8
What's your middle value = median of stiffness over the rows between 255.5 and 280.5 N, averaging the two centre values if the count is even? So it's 45.6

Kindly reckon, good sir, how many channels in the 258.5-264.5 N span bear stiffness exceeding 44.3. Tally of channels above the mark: 6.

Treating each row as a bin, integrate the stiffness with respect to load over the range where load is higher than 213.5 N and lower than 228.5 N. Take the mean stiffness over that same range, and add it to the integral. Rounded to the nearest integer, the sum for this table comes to 710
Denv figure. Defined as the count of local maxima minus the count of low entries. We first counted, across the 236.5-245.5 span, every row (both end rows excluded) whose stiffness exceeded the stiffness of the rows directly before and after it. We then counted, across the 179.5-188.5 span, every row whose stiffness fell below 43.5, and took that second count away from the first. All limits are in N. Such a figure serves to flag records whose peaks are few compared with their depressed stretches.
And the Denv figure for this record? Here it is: 2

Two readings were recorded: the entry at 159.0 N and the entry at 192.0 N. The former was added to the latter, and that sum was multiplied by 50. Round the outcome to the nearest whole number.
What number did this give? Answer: 4380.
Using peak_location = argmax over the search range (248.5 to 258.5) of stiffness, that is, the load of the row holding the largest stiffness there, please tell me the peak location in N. 251.0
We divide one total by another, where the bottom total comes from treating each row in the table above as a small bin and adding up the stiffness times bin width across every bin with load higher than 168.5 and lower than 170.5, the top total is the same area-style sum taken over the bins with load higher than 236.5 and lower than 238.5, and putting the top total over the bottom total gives 1.0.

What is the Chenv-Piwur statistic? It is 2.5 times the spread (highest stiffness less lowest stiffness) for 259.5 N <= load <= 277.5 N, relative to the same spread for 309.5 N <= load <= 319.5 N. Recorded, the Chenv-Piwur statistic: 3.6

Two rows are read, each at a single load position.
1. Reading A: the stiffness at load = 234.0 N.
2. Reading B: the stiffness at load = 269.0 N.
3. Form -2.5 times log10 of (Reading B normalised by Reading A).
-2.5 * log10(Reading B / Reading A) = -0.01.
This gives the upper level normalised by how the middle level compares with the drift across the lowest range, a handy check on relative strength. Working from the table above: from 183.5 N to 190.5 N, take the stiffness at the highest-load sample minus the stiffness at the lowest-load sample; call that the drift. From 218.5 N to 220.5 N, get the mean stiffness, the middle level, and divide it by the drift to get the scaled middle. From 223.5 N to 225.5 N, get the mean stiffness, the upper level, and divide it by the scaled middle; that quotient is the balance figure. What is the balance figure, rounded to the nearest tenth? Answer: -6.8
